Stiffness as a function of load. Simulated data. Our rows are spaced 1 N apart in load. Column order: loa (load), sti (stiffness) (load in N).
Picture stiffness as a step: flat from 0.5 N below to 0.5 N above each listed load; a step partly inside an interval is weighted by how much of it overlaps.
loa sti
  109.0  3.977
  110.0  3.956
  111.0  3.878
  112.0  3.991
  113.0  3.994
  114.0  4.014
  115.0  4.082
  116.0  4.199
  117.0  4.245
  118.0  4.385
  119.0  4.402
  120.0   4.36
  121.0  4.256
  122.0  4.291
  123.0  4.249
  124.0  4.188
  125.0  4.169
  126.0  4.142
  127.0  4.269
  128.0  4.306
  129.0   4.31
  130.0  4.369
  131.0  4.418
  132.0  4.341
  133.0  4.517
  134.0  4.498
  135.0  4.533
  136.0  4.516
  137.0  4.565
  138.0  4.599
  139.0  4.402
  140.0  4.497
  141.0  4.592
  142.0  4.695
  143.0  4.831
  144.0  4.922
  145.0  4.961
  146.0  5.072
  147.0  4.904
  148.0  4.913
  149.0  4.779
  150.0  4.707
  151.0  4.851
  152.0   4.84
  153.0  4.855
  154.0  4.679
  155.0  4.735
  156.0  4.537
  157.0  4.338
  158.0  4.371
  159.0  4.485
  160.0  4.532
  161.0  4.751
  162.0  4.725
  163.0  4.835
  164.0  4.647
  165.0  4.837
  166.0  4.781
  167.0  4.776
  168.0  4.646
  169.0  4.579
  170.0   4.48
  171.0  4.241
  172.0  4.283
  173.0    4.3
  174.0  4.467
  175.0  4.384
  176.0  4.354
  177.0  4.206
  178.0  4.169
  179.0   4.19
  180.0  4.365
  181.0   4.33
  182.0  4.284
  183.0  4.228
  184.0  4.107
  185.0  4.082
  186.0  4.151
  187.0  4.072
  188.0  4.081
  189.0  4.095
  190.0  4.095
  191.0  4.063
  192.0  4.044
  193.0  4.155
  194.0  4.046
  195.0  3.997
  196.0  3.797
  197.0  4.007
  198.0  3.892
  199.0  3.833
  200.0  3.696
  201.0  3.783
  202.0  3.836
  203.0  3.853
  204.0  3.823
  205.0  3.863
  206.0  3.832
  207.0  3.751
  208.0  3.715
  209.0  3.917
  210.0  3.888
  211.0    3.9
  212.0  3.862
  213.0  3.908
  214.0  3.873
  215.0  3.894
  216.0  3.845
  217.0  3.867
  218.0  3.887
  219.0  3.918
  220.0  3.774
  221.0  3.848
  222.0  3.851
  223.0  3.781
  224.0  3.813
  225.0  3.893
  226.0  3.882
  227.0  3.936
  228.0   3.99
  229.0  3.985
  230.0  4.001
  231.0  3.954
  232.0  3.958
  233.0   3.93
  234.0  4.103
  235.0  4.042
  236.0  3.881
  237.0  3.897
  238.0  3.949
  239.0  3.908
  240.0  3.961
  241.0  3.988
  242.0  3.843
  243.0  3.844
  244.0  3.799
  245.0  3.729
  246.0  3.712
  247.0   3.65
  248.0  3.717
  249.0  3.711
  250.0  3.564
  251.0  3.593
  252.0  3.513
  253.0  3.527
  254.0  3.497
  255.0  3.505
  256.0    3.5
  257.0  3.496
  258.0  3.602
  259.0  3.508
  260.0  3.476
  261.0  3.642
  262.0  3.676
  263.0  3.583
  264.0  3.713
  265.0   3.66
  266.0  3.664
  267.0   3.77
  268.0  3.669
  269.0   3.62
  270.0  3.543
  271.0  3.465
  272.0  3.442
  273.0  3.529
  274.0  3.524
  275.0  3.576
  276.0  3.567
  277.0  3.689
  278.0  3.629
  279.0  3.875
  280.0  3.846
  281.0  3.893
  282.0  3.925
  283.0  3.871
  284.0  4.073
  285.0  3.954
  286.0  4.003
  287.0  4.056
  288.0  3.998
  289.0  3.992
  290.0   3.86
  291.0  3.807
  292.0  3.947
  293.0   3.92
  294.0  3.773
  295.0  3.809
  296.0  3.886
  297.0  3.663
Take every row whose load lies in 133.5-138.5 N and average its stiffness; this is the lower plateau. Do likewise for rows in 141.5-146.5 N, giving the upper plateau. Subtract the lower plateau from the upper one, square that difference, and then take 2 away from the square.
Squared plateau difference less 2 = -1.87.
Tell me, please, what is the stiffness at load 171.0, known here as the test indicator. 4.241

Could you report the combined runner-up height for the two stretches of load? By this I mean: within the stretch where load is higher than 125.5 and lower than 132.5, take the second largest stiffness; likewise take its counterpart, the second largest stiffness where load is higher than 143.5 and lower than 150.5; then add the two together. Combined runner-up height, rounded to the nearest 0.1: 9.3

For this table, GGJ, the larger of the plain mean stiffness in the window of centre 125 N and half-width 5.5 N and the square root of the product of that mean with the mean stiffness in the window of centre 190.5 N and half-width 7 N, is 4.26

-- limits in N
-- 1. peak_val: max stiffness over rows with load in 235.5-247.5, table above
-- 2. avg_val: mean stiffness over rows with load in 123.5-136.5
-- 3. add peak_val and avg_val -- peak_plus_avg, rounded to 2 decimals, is 8.34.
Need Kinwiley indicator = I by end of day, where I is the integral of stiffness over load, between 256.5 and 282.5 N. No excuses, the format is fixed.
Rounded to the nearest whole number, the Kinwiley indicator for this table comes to 95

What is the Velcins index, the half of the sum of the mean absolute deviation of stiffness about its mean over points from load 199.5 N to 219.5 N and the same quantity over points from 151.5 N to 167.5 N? 0.094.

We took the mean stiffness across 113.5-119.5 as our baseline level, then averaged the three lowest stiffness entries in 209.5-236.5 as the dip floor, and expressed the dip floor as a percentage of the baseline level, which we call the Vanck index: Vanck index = 90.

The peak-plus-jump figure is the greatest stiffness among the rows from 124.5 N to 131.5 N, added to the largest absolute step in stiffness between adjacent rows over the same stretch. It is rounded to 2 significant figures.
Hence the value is 4.5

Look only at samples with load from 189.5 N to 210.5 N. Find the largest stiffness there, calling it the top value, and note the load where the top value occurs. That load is 193.0 N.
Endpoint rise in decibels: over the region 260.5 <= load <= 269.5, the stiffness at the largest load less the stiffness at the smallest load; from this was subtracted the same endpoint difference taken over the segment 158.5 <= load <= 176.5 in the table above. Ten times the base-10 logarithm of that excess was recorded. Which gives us -10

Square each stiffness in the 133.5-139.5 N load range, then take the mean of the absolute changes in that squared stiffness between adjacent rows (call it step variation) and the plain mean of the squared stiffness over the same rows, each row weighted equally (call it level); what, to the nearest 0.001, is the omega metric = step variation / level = 0.029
